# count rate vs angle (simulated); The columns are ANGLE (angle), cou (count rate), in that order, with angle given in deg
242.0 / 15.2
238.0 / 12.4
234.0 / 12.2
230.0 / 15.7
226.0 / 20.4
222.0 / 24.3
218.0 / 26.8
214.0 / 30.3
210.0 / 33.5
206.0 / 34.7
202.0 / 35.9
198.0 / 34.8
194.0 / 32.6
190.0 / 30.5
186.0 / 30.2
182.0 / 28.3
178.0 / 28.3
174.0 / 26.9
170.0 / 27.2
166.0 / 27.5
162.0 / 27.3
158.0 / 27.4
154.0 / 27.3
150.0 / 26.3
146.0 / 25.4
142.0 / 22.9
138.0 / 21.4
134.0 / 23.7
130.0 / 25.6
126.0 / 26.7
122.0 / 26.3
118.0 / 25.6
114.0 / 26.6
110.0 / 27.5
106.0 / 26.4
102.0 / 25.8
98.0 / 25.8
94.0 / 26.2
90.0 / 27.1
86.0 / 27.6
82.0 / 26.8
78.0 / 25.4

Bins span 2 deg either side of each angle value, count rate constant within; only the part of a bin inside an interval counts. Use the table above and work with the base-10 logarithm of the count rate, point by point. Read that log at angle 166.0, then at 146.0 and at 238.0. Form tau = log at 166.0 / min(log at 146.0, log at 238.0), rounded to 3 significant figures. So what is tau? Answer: 1.32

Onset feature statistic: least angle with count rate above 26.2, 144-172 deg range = 150.0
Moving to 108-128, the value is 110.0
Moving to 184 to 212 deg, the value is 186.0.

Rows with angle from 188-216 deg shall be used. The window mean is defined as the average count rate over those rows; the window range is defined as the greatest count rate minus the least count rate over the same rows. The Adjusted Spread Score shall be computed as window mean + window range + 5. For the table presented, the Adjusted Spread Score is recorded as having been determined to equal 43.8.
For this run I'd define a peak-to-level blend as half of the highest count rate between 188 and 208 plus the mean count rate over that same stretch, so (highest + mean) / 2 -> 34.8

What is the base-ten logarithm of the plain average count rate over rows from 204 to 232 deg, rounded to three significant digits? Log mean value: 1.42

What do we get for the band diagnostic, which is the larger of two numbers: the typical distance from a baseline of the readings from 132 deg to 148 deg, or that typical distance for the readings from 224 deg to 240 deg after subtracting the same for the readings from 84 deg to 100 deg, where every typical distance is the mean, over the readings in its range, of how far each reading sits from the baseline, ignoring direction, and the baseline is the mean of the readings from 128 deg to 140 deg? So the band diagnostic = 5.3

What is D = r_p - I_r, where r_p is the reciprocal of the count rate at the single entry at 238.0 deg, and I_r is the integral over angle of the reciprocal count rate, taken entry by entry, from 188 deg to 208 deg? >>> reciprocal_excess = -0.51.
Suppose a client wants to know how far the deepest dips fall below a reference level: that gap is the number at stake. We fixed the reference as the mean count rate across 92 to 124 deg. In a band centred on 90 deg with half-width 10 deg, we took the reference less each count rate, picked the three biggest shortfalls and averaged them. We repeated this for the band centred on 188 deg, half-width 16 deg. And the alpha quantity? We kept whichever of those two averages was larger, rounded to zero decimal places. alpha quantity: 0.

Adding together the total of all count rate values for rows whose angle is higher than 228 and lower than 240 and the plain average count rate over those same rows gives 54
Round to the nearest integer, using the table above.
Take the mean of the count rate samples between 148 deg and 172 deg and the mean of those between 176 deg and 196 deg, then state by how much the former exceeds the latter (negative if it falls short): -3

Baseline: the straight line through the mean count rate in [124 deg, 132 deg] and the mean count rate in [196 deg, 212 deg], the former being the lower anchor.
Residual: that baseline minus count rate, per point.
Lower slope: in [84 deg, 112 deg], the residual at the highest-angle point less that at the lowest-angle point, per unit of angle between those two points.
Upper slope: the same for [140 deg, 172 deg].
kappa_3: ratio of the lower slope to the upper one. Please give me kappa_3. -3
